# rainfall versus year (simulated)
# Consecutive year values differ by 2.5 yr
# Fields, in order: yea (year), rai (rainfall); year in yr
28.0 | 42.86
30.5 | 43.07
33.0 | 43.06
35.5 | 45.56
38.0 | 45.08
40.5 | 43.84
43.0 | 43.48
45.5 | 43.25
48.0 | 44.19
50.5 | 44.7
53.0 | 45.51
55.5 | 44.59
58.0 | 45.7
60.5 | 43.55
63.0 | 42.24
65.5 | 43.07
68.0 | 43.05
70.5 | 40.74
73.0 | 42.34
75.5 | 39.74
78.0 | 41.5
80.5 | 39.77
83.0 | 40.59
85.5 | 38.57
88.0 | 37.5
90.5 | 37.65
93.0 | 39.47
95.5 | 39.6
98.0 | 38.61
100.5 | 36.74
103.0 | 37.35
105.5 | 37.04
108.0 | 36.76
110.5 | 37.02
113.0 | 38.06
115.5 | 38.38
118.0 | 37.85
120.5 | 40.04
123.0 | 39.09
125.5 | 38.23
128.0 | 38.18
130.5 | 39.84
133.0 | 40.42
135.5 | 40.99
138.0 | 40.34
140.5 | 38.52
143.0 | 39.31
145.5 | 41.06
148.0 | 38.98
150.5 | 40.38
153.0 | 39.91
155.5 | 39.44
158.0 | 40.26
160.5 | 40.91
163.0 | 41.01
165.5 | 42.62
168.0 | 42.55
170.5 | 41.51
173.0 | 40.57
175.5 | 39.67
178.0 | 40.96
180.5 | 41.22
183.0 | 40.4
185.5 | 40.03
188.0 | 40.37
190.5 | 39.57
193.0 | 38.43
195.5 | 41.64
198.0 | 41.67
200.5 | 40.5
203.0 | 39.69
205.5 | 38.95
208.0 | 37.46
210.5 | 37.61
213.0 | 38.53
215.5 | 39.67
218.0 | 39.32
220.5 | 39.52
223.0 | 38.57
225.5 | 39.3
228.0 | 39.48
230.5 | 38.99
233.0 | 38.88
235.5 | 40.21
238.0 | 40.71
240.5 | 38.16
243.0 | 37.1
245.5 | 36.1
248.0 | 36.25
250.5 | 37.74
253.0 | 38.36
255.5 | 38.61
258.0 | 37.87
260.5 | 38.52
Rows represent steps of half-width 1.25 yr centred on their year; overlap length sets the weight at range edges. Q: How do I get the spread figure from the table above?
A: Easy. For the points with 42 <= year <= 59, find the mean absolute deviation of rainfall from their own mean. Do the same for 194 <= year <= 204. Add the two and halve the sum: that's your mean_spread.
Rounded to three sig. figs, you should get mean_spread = 0.754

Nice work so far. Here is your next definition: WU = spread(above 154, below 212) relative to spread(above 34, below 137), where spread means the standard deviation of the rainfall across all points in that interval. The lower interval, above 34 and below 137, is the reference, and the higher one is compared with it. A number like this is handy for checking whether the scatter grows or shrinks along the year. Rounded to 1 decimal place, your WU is 0.5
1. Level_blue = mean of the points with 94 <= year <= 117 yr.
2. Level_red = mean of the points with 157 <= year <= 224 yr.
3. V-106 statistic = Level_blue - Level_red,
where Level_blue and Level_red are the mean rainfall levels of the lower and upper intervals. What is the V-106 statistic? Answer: -2.4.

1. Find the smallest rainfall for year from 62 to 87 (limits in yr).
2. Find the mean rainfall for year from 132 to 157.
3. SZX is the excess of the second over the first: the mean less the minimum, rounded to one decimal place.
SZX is 1.4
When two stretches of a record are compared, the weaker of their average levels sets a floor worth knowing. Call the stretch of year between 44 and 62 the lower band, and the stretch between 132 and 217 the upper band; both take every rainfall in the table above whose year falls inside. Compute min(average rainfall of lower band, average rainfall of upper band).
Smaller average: 40.15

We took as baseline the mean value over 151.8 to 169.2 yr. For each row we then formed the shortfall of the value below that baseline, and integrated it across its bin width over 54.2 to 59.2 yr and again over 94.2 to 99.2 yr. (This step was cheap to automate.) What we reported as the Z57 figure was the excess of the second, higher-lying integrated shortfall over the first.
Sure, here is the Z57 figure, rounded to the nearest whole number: 30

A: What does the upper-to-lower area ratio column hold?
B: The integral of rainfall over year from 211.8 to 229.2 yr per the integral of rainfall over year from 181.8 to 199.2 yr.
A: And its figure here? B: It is 0.97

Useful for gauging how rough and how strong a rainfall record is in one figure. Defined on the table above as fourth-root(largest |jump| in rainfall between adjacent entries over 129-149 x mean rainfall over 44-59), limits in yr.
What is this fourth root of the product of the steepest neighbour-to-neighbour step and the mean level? 3.10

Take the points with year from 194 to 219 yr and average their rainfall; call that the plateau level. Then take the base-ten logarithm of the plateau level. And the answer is 1.60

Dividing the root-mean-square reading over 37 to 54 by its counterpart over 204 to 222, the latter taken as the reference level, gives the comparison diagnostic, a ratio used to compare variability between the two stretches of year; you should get 1.14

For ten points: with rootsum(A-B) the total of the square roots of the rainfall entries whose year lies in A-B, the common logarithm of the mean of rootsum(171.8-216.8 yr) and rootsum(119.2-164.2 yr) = 2.06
